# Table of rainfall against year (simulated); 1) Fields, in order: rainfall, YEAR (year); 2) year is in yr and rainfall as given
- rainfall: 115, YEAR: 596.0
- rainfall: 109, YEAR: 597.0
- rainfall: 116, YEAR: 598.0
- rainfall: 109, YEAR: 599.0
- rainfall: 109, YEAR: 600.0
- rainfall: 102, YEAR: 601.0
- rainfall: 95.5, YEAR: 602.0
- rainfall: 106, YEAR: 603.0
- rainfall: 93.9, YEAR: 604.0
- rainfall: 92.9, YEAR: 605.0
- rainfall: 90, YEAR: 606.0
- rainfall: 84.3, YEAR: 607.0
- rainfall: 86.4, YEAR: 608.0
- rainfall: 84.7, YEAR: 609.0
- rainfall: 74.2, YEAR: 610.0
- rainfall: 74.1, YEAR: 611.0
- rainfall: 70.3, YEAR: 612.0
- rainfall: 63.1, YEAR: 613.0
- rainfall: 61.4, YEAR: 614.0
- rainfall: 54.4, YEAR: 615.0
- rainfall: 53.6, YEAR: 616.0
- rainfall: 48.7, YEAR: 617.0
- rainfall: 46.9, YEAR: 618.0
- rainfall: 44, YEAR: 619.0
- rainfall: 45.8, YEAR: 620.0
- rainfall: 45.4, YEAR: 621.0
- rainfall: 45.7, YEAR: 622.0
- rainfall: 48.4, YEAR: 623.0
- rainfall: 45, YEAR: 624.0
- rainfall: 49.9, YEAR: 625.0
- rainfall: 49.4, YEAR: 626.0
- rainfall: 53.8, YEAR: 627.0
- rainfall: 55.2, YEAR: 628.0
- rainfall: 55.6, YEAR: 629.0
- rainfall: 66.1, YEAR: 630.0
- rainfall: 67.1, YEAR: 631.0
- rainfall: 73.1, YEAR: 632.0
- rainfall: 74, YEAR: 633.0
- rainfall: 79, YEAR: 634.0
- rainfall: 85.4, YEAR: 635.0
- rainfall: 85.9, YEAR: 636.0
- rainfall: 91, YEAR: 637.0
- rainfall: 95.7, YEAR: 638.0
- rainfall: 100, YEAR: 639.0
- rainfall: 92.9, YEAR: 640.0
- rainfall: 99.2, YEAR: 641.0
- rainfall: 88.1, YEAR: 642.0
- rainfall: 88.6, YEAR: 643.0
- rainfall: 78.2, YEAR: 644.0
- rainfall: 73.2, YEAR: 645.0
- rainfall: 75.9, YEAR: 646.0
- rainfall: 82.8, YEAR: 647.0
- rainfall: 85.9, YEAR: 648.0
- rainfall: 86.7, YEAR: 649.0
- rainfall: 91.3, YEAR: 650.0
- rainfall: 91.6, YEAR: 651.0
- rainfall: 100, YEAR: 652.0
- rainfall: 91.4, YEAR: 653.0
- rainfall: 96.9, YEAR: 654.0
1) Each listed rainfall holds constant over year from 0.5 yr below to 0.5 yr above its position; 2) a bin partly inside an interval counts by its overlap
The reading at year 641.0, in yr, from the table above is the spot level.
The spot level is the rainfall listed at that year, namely 99.2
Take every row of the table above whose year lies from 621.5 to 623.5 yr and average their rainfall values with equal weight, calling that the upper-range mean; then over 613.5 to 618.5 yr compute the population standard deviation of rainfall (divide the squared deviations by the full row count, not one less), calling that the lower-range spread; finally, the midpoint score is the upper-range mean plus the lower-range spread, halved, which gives 26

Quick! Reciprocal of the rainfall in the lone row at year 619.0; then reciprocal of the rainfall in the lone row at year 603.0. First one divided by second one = 2.41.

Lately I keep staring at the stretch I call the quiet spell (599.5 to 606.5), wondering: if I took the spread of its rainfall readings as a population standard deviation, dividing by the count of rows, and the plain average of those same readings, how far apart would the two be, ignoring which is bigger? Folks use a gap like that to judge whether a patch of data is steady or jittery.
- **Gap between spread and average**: 92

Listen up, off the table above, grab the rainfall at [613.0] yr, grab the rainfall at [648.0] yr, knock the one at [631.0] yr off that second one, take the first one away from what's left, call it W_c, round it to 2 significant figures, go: -44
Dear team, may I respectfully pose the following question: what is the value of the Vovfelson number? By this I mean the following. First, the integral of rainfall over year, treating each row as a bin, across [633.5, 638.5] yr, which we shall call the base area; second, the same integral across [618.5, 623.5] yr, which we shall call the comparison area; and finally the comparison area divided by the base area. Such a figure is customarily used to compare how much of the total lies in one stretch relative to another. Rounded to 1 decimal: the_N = 0.5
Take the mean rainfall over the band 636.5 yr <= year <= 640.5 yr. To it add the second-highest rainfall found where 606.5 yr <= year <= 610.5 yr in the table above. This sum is 180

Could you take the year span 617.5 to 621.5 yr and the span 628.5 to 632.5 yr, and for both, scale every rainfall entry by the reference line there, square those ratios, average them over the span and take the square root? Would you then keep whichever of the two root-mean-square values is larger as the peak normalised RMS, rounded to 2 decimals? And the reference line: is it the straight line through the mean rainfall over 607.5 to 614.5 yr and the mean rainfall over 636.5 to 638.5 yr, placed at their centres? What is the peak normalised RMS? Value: 0.75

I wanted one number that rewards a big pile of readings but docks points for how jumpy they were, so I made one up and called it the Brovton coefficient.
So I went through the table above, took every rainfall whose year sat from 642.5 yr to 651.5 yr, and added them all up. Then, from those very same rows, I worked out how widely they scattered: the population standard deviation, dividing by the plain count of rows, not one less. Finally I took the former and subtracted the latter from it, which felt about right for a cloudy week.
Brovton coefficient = 748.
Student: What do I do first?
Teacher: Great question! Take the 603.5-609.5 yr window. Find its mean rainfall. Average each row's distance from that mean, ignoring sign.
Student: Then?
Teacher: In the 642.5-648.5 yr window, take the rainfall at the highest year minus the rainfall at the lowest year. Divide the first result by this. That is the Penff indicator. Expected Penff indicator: -1.3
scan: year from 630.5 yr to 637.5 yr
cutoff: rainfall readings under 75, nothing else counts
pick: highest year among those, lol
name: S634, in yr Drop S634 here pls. 633.0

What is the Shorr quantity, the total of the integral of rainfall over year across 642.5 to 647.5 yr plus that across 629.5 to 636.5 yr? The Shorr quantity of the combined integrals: 929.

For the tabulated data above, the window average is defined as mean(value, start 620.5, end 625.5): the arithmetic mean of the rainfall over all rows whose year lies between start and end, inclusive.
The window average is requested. 47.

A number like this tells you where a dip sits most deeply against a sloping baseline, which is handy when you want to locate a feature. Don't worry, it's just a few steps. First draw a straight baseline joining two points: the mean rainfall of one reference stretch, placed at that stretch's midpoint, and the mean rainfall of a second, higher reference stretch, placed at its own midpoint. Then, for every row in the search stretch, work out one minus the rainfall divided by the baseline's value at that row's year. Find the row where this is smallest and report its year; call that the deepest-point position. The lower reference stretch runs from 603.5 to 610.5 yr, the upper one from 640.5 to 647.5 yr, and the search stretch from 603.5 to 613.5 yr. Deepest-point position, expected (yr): 604.0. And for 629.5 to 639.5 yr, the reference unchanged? 639.0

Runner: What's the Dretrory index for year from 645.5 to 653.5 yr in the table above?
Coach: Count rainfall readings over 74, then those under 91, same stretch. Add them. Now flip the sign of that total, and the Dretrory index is -12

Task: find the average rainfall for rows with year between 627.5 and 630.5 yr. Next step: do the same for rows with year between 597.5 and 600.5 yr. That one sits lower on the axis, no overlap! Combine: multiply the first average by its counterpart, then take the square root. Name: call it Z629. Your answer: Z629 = 81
